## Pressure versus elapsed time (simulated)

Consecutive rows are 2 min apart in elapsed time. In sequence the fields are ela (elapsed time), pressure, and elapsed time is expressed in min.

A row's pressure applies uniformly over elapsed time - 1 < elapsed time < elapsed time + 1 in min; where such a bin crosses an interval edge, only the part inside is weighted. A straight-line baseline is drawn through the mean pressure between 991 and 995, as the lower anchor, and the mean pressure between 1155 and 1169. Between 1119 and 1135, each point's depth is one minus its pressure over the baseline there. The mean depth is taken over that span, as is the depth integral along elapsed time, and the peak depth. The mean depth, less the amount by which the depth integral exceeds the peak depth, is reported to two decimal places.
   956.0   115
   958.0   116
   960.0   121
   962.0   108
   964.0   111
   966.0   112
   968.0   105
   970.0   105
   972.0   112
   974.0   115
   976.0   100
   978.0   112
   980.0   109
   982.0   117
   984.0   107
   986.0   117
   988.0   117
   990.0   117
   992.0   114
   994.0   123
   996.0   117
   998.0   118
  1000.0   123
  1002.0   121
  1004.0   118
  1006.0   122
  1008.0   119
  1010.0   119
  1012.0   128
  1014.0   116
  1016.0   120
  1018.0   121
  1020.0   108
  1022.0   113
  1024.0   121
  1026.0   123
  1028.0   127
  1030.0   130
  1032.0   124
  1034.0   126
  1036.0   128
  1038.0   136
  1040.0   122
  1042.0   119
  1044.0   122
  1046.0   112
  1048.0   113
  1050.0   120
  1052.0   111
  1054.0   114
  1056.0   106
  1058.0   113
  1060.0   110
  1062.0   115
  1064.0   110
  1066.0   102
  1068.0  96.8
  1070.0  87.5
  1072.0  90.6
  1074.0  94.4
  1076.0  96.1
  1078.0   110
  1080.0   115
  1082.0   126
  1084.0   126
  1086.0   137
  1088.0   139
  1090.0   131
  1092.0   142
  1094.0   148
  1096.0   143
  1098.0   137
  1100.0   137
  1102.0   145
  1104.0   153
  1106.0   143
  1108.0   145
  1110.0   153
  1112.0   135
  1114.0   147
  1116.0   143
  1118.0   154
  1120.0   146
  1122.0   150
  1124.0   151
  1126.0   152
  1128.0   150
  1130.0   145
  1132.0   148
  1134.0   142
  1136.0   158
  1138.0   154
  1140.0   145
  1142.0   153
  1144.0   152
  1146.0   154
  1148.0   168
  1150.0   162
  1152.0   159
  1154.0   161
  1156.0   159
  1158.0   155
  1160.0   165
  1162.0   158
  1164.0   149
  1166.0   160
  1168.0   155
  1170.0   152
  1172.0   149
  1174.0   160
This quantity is -0.07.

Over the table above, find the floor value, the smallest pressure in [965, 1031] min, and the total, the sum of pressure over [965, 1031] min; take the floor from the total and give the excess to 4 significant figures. 3746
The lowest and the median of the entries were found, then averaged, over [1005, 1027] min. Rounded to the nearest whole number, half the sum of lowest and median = 114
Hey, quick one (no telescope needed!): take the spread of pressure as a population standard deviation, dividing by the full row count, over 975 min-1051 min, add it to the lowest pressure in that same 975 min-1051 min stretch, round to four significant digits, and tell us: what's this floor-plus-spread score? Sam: 106.8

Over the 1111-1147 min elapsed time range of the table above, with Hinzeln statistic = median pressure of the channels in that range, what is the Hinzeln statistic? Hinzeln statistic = 150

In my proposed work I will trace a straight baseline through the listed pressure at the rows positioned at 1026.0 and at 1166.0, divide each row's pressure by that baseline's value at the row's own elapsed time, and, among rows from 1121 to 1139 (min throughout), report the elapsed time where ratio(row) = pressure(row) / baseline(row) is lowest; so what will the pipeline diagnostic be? 1134.0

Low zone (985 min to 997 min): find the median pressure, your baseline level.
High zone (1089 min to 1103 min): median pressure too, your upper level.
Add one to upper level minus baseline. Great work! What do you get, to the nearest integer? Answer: 26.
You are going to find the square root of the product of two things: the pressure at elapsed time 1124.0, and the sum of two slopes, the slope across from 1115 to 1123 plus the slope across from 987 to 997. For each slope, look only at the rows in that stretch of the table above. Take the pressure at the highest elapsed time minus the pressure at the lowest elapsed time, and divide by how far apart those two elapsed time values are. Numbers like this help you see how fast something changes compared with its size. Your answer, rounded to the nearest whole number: 13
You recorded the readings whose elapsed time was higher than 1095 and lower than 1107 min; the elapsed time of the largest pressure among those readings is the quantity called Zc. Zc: 1104.0 min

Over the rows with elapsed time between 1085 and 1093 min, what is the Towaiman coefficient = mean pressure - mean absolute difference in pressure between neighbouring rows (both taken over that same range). 130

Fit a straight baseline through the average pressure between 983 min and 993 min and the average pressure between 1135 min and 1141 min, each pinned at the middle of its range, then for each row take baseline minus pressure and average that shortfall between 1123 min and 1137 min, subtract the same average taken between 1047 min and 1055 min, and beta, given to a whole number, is -15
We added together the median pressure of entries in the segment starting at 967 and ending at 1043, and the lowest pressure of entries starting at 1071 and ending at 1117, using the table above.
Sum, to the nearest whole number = 209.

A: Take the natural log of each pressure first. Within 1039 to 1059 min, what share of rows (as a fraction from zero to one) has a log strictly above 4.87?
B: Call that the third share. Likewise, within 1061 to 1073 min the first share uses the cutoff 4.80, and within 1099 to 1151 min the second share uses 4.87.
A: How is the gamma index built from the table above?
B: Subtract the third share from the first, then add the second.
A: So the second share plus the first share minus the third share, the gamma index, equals 1.00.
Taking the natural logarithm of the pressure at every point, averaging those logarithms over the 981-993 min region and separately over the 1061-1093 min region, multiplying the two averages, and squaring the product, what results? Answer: 501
